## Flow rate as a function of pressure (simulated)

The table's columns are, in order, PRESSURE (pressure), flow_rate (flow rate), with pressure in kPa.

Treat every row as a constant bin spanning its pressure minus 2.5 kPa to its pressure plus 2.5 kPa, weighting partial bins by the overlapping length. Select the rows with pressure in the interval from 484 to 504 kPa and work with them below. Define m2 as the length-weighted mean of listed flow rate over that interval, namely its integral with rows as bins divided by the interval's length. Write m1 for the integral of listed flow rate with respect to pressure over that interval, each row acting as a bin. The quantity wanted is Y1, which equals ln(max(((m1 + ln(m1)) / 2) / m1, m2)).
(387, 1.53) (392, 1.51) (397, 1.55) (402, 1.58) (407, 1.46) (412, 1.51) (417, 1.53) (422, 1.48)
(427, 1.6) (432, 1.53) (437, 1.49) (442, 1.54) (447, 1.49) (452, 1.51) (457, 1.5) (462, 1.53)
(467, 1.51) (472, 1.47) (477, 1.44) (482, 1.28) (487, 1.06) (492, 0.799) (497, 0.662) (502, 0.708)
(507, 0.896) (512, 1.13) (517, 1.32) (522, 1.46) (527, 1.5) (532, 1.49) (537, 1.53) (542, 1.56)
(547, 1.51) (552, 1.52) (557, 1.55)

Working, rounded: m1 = 16.4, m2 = 0.82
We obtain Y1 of -0.20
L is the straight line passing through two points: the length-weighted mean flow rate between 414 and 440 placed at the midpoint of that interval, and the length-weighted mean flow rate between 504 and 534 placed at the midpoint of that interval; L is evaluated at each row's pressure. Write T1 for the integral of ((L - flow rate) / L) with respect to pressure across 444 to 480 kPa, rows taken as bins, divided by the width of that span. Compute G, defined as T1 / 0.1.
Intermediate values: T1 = -0.04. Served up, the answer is -0.4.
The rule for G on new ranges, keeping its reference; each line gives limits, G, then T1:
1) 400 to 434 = 0.2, 0.02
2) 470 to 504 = 2.3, 0.23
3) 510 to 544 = -1.3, -0.13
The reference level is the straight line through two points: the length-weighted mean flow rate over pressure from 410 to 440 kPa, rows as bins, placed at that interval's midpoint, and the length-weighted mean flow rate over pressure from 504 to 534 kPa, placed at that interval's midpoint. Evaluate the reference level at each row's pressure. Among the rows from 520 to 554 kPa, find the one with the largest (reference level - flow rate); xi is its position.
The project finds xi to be 522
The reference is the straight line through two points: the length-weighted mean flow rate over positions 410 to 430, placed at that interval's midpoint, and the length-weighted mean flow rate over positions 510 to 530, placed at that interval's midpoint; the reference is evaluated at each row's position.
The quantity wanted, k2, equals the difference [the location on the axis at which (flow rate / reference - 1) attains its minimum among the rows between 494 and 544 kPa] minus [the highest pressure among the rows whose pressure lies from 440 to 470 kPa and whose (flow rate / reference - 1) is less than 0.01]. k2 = 50 kPa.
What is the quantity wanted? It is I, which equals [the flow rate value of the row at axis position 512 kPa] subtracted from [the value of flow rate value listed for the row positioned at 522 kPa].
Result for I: 0.3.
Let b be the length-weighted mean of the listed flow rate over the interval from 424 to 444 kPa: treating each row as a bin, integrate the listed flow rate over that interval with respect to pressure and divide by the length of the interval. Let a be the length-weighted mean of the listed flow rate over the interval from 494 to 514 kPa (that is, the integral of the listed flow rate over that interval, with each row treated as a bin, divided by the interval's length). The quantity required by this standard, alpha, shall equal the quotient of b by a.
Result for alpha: 1.83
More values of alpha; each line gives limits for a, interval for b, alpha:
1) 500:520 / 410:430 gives 1.48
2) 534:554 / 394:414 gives 1.00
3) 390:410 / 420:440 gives 1.00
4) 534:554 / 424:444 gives 1.01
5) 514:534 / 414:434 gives 1.07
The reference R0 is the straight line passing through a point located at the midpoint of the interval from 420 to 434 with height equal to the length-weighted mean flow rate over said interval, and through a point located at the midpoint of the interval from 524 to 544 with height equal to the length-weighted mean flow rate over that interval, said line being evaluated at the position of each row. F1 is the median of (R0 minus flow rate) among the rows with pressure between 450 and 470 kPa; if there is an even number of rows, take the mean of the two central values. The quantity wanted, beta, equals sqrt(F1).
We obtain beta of 0.15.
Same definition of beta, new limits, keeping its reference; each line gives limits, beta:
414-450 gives 0.10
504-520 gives 0.63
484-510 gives 0.85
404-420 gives 0.18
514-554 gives 0.11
